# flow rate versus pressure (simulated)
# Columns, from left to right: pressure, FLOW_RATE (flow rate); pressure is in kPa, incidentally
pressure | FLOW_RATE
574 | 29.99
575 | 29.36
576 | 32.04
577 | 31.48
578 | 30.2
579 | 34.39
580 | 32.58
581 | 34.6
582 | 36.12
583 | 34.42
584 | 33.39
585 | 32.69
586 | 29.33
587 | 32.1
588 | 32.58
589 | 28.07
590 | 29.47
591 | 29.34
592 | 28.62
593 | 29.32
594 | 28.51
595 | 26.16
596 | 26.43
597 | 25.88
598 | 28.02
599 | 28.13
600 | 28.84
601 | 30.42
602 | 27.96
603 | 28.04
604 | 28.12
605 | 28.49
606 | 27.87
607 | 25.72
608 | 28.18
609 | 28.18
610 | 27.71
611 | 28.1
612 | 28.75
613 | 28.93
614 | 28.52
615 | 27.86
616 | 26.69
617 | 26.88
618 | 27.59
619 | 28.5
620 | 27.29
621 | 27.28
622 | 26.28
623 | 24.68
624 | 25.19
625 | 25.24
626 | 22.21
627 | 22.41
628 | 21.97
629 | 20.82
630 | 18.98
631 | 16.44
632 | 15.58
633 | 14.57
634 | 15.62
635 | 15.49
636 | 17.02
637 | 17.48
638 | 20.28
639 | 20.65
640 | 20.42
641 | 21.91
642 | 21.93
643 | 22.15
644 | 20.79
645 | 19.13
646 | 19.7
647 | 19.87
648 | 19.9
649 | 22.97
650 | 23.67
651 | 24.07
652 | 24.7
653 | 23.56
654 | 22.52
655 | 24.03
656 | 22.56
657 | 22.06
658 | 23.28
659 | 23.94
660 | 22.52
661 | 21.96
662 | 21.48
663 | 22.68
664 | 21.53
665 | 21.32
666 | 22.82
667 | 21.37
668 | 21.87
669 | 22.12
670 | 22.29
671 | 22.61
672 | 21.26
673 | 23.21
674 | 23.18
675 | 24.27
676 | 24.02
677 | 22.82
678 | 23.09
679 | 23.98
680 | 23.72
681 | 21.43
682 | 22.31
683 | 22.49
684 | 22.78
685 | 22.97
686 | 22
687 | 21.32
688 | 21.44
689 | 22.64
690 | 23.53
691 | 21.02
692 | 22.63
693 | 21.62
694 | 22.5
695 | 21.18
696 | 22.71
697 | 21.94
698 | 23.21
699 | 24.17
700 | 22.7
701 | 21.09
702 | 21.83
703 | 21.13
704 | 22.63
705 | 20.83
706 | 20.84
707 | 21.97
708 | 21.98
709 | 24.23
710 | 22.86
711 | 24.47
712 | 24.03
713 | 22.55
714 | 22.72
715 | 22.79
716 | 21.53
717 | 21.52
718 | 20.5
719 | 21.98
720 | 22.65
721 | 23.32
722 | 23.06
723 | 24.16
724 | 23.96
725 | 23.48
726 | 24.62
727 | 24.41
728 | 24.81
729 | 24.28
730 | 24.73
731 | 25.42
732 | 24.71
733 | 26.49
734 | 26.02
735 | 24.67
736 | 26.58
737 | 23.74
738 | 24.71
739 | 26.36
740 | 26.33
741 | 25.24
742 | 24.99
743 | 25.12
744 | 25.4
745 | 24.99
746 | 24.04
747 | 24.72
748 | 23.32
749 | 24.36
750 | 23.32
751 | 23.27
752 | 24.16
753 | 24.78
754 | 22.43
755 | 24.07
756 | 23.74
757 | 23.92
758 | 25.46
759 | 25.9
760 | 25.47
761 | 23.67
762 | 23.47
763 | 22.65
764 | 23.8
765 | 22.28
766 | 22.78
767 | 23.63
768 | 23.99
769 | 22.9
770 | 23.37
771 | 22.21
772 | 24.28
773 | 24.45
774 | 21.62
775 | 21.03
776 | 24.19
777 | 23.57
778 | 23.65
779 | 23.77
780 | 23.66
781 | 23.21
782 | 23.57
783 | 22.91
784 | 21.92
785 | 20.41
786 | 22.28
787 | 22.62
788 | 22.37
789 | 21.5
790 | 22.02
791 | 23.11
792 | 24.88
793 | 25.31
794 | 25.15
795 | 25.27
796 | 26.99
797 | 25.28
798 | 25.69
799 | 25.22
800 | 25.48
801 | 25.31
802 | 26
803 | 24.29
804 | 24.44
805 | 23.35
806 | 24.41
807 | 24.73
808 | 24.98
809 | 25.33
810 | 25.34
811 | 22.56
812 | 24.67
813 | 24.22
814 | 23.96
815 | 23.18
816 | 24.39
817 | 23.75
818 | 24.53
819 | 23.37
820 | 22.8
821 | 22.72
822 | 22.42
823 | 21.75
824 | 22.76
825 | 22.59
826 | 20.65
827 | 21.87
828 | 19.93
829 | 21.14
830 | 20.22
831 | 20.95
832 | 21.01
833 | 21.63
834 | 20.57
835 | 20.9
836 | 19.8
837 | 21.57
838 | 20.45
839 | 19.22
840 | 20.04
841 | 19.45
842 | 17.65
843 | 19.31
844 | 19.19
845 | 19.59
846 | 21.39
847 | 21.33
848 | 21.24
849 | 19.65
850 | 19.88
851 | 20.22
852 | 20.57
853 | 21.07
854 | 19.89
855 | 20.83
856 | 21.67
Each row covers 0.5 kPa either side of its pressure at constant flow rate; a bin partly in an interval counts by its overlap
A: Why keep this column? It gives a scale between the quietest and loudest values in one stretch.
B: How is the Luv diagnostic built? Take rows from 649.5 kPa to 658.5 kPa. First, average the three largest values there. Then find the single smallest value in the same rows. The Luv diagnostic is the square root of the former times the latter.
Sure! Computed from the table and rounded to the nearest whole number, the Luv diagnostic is 23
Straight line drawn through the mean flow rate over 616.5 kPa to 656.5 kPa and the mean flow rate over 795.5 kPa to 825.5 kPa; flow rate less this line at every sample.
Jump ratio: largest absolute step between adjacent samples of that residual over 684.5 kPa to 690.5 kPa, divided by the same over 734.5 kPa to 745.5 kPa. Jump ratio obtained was 0.42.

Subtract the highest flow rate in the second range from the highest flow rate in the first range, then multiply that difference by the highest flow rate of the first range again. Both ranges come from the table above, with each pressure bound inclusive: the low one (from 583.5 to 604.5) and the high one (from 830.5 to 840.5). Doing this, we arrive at 393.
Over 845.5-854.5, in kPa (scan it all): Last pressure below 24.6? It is 854 kPa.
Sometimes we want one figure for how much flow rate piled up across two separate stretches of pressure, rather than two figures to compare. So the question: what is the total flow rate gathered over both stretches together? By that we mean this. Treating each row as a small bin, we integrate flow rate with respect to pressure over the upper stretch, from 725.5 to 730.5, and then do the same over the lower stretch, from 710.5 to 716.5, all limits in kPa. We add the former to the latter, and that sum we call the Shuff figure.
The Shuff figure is 261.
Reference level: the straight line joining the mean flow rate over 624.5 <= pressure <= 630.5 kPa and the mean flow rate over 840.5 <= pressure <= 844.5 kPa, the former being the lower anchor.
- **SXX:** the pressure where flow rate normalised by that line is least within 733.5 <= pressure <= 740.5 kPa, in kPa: 737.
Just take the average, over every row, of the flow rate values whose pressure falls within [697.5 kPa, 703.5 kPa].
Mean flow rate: 22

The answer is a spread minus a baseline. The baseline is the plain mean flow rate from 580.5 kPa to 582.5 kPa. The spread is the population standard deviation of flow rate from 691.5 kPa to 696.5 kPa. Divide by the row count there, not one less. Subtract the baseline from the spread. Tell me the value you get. -34.7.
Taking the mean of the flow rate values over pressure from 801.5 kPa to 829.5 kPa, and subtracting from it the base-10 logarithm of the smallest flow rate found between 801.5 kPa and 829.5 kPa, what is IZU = 22.1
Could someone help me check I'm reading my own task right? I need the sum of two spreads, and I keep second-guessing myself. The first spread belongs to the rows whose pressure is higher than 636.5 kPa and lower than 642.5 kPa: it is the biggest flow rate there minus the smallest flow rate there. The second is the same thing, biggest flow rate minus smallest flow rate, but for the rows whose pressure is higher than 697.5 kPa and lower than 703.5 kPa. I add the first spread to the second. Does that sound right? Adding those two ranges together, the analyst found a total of 7.5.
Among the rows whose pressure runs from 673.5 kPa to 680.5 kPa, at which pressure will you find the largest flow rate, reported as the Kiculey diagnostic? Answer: 675 kPa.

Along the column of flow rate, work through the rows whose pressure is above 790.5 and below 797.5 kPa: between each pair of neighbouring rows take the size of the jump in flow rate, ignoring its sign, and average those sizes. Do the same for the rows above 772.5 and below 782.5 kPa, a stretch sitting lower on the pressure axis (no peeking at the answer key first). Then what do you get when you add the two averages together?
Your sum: 1.91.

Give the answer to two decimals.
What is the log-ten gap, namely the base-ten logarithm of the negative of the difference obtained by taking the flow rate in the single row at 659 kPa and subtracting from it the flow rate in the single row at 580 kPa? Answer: 0.94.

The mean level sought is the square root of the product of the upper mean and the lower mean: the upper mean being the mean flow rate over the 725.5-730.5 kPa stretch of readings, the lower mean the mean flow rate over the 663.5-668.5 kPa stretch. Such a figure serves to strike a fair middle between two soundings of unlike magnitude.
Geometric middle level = 23.1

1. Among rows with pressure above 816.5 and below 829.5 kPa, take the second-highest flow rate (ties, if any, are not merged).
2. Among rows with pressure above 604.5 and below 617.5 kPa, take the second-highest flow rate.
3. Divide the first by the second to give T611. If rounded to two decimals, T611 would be 0.83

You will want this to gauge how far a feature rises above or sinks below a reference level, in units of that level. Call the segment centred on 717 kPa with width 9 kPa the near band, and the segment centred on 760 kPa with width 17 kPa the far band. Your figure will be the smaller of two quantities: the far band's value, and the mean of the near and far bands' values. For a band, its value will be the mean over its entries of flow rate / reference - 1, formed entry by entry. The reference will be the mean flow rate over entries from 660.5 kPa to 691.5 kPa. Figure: 0.027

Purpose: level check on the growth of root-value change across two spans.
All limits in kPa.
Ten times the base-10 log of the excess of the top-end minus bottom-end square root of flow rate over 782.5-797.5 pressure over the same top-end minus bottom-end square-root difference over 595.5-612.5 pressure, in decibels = -17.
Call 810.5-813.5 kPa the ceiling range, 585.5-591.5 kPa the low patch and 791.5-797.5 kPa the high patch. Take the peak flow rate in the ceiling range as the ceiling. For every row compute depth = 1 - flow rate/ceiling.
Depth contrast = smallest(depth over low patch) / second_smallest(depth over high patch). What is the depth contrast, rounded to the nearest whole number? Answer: 12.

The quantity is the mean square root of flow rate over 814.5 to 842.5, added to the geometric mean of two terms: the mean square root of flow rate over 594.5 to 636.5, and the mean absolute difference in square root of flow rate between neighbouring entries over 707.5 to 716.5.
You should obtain 5.38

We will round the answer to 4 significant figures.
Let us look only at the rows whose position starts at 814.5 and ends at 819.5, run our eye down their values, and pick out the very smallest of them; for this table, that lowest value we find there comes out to 23.18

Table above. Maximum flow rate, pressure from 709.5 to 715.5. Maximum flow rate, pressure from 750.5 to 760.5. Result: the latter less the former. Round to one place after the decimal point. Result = 1.4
